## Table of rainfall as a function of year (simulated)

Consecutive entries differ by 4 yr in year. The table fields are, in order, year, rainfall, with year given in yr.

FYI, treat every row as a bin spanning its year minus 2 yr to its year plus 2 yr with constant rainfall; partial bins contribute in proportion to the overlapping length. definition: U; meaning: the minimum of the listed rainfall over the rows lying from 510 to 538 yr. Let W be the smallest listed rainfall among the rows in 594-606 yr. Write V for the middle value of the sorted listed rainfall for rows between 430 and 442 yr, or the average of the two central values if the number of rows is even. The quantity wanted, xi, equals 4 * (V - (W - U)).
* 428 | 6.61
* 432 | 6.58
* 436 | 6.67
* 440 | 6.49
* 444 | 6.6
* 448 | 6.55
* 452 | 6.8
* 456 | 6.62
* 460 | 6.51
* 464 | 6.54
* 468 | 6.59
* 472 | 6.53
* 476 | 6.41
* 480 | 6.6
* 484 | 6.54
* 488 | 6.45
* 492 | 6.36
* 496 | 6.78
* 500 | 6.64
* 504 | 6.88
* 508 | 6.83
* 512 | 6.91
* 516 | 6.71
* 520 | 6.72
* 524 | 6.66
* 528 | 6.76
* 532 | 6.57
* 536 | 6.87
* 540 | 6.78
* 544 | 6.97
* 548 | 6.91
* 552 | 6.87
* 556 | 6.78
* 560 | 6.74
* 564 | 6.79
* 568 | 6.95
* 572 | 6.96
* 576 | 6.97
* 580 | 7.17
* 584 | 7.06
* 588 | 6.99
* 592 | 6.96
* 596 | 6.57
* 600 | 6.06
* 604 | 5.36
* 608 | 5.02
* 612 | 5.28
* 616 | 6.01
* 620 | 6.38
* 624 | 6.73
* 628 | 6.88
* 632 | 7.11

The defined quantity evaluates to 31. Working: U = 6.57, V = 6.6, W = 5.36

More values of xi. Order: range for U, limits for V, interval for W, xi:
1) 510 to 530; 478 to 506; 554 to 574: 26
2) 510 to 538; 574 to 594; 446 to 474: 28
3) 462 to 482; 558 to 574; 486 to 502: 28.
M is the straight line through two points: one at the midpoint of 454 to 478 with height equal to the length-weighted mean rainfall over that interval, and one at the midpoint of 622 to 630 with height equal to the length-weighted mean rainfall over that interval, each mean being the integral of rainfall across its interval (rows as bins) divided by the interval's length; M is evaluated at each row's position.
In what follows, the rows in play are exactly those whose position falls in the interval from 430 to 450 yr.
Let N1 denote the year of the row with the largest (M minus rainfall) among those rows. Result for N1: 440 yr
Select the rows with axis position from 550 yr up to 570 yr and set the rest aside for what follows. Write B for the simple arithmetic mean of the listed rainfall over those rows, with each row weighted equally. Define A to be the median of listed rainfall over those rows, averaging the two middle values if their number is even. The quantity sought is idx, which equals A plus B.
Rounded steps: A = 6.79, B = 6.8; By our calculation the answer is 13.6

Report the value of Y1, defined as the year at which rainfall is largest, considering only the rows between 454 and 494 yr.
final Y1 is 456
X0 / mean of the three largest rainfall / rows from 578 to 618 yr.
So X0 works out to 7.07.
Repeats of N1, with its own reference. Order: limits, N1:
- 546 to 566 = 560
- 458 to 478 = 476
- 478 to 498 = 492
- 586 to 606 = 604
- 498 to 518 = 500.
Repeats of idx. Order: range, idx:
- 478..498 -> 13.1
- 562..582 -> 13.9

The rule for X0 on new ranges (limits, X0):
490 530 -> 6.87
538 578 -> 6.97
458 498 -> 6.66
